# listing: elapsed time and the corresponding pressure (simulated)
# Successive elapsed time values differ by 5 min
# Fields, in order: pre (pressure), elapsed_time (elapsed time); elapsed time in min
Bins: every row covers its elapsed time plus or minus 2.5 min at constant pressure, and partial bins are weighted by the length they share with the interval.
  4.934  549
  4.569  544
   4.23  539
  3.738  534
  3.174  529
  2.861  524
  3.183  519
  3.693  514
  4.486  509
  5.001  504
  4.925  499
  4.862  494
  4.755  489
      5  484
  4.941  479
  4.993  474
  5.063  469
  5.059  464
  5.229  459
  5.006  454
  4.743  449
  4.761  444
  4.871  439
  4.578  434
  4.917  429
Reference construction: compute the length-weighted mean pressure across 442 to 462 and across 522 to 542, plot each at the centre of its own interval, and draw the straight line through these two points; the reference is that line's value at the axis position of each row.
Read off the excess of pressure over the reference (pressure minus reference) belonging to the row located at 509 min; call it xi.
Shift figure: 0.54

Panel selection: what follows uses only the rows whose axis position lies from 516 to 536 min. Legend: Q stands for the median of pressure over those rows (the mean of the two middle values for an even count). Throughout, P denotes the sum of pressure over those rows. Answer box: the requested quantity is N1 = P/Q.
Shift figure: 4.08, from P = 13.0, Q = 3.2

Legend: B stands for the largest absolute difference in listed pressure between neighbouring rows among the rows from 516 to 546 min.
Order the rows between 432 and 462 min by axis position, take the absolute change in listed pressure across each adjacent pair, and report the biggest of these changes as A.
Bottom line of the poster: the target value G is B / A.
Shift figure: 1.9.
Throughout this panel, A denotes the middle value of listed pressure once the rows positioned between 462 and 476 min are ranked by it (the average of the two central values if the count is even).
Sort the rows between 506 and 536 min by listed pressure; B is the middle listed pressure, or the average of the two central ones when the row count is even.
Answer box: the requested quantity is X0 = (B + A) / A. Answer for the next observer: 1.68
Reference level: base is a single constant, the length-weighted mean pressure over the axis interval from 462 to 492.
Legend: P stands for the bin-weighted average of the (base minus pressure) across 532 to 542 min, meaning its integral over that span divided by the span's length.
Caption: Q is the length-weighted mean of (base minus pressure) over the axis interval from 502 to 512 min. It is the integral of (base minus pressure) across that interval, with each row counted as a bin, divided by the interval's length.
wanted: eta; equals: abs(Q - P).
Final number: 0.7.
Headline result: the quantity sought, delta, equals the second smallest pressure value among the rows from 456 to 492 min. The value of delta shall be 4.941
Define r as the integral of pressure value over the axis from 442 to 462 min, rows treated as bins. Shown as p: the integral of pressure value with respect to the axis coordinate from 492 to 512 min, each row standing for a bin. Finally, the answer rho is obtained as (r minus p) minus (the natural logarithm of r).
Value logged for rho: -2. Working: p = 96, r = 99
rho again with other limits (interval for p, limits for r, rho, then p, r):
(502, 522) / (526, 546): -7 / 81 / 78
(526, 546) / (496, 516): 9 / 78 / 91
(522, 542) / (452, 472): 26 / 71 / 102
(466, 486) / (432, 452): -10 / 100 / 95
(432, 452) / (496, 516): -8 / 95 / 91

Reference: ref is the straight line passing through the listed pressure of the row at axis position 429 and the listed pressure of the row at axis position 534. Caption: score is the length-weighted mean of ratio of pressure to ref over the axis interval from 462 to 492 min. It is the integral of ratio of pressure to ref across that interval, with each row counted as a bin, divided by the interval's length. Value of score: 1.13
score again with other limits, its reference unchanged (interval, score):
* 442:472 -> 1.08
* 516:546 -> 0.96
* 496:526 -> 1.01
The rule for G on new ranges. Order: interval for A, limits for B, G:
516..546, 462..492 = 0.4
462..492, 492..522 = 3.2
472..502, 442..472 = 1.1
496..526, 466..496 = 0.3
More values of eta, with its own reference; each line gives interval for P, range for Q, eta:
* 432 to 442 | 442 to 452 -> 0.0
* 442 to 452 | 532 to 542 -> 0.7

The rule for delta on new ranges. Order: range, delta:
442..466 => 4.761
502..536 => 3.174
